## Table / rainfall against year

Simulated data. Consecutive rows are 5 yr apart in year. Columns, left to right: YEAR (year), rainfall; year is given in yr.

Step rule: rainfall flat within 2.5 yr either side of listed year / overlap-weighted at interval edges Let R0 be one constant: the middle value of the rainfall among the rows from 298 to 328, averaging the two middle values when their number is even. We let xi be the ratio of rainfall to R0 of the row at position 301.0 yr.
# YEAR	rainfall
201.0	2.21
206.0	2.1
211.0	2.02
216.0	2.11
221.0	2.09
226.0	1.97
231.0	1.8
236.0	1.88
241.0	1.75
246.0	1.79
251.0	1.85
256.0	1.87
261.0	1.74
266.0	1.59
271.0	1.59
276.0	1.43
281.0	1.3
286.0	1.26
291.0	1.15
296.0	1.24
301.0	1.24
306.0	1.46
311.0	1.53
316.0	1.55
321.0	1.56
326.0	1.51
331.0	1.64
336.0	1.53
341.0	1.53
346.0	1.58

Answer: 0.82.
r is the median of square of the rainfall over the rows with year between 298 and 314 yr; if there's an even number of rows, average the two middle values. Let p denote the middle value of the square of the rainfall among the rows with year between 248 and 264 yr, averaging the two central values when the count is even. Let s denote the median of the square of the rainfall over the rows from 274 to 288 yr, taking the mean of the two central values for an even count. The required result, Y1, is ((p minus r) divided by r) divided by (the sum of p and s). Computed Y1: 0.12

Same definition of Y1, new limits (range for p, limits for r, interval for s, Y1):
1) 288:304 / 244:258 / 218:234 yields -0.10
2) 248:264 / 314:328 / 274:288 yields 0.08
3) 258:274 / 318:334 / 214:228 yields 0.01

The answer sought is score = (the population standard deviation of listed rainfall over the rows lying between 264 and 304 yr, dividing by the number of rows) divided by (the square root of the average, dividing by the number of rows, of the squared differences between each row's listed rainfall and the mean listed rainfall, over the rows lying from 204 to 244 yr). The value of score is 1.2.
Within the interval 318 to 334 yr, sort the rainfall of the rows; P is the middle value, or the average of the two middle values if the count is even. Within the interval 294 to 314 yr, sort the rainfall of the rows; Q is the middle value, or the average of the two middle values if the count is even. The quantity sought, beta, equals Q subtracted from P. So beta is 0.21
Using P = 1.56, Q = 1.35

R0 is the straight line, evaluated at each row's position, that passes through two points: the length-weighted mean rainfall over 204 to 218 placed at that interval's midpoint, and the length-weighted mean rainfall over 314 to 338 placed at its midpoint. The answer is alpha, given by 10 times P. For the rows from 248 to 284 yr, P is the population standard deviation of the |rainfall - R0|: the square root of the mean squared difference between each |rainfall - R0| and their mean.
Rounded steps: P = 0.15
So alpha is 1.53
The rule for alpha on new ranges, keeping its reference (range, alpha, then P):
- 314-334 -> 0.30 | 0.03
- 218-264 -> 0.62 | 0.06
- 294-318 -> 1.67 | 0.17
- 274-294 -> 0.76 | 0.08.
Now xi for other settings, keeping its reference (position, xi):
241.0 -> 1.15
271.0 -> 1.05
